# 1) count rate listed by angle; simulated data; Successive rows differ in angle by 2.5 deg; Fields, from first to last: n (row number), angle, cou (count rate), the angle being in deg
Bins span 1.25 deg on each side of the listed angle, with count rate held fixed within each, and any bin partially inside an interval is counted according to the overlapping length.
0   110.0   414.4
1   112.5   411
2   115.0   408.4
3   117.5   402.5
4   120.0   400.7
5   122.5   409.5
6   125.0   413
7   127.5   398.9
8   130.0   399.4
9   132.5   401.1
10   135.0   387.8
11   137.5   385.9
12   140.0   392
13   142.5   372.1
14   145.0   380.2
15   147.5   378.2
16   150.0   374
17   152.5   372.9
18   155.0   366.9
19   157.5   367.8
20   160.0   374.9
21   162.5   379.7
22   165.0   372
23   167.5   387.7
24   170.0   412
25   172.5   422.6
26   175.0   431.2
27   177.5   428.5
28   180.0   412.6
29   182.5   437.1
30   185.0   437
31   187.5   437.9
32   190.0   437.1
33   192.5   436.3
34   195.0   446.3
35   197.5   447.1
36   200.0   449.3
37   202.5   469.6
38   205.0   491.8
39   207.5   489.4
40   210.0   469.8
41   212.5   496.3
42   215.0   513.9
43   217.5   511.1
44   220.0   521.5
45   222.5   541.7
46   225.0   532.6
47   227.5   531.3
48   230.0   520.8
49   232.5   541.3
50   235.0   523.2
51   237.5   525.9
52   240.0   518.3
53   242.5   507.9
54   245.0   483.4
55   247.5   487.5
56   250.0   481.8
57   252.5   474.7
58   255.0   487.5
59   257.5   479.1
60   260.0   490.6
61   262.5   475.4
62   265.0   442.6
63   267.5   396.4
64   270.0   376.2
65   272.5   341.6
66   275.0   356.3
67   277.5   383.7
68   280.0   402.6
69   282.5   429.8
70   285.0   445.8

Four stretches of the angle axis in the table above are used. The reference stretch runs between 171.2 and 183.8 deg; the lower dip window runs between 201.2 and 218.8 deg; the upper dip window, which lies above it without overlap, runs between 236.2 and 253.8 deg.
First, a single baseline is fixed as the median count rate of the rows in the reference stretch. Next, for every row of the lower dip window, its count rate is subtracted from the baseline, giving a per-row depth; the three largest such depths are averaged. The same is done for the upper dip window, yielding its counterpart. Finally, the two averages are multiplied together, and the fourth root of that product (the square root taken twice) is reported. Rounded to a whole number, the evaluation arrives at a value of 7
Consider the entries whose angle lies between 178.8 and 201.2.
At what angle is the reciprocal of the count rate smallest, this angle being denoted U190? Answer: 200.0 deg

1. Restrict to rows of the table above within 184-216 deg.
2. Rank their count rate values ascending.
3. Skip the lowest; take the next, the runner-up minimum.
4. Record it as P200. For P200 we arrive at 437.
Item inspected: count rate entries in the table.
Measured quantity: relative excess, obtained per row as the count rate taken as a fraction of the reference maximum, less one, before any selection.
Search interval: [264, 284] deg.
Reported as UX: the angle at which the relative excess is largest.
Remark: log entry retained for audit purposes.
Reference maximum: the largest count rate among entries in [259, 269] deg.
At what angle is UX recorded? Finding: 265.0 deg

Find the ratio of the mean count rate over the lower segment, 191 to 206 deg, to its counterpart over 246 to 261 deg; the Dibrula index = 0.94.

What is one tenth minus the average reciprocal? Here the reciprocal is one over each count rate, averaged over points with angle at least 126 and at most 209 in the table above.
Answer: 0.0976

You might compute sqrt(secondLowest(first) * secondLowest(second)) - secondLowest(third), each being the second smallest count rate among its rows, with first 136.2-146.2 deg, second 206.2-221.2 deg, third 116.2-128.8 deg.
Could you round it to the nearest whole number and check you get 31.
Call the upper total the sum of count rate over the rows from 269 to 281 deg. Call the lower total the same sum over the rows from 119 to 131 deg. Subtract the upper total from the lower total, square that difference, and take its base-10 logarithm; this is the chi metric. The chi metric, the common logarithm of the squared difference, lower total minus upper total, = 4.41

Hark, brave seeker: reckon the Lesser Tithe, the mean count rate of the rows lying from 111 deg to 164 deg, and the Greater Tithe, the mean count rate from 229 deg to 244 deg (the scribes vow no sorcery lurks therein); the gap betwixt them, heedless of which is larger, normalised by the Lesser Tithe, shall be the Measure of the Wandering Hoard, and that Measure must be 0.34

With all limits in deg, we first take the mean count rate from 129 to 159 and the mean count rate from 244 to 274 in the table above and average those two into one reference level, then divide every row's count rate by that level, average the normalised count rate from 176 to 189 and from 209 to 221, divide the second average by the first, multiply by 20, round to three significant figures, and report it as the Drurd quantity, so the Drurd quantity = 23.3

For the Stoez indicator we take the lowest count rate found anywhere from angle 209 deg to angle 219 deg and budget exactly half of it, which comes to 235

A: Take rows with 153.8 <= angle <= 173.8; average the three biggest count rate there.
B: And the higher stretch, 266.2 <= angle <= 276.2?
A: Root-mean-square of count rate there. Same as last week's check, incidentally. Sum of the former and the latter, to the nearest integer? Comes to 776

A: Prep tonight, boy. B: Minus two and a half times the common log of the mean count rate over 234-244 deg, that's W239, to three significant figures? -6.79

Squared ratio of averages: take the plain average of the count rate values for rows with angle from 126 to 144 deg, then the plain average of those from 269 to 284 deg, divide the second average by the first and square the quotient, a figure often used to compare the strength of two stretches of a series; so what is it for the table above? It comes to 1.0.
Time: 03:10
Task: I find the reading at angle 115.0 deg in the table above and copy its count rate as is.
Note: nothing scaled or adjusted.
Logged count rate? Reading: 408.4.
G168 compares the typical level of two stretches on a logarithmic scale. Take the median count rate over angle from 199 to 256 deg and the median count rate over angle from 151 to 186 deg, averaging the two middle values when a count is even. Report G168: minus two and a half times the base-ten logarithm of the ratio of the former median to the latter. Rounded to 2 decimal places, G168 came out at -0.26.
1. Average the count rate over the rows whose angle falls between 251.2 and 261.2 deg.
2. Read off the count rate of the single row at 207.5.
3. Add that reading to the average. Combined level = 972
